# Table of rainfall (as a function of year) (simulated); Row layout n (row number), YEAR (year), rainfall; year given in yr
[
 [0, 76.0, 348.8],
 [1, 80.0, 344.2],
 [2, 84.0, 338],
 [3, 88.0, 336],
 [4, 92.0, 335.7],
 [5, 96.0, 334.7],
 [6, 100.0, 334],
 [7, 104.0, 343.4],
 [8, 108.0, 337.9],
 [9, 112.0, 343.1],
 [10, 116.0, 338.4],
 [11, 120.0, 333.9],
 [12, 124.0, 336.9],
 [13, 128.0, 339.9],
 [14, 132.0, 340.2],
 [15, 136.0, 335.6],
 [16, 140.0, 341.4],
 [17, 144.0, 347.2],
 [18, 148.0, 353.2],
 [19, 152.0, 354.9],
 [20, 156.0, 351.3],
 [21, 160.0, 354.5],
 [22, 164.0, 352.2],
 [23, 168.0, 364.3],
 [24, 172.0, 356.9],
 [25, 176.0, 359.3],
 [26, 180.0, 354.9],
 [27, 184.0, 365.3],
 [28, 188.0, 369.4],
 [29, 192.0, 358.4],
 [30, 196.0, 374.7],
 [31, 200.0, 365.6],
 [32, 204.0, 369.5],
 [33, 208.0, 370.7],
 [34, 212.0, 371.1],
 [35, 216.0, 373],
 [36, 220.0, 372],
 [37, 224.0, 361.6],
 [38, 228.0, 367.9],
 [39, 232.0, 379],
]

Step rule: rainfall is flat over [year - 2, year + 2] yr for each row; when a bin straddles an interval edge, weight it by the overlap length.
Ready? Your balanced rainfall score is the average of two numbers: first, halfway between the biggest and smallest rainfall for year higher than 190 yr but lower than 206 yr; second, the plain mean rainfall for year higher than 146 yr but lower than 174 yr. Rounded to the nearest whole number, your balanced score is 361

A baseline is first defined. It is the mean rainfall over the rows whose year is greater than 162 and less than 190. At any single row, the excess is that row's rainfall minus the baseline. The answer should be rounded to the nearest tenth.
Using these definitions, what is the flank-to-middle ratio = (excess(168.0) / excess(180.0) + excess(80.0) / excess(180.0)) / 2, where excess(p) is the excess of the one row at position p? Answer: 1.1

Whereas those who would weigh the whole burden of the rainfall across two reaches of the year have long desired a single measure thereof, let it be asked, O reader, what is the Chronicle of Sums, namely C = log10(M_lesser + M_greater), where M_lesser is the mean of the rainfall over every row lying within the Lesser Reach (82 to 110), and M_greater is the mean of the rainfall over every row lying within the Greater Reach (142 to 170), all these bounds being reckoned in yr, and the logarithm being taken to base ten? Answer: 2.84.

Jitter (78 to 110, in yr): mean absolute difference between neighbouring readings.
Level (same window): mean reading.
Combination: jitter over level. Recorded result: 0.0106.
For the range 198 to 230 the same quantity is 0.0097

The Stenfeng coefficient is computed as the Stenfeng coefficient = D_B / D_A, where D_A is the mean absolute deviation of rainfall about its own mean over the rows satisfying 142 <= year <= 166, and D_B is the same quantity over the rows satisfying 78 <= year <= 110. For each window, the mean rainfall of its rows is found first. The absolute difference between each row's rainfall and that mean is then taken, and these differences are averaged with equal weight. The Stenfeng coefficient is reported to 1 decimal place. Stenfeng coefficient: 1.5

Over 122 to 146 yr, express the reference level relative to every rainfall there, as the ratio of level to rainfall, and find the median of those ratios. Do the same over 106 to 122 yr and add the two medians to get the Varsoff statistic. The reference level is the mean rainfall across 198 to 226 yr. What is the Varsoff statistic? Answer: 2.18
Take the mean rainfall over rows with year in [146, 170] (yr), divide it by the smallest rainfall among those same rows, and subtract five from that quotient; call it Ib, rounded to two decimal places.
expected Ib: -3.99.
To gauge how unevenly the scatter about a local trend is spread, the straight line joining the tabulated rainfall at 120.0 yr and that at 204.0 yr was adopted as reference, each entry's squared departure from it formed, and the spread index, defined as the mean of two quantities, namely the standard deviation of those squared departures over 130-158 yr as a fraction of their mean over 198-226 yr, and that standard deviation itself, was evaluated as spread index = 12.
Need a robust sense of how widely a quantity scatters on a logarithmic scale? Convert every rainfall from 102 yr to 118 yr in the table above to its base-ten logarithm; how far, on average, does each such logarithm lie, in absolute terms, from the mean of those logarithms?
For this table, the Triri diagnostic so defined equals 0.0033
